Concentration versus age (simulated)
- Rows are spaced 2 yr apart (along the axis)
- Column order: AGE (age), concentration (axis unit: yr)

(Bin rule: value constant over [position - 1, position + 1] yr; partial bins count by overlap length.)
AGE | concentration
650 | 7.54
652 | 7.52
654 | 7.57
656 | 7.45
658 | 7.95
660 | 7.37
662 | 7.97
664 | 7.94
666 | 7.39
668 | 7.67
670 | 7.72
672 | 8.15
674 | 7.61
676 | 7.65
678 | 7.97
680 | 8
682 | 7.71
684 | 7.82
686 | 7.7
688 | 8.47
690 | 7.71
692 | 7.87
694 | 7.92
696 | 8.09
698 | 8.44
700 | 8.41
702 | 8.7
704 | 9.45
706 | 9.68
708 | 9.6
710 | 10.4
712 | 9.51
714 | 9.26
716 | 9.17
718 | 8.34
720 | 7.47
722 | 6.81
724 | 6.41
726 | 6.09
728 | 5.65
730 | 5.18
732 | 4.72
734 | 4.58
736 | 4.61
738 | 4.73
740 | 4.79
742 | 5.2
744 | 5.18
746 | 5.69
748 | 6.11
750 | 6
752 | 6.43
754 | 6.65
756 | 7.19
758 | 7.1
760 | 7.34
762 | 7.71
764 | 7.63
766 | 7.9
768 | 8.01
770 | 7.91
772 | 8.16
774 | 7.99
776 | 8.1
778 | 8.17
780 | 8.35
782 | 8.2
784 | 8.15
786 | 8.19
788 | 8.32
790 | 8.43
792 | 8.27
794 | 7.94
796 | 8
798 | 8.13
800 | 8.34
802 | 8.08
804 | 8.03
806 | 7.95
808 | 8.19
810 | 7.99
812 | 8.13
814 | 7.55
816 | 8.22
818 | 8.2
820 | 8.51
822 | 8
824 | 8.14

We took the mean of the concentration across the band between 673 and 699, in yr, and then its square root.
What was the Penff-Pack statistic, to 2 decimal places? 2.81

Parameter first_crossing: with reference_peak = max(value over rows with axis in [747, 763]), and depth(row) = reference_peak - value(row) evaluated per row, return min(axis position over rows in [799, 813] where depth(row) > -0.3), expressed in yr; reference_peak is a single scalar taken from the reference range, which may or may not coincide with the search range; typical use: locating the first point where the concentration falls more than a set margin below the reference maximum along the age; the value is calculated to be 806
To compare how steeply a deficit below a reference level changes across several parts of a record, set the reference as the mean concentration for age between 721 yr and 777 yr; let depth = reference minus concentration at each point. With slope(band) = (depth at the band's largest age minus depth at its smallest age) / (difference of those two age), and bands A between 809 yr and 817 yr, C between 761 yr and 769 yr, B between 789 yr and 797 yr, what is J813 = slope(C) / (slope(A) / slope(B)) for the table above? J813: 0.09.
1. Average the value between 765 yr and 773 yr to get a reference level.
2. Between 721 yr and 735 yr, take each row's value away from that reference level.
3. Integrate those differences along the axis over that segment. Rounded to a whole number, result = 33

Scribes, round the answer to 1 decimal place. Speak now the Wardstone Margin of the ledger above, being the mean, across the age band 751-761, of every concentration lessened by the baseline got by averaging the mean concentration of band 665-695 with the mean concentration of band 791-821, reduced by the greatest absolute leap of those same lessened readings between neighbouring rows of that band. -1.6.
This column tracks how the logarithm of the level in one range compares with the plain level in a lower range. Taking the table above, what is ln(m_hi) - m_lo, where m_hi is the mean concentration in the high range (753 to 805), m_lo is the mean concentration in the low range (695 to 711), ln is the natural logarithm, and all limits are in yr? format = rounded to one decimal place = -7.0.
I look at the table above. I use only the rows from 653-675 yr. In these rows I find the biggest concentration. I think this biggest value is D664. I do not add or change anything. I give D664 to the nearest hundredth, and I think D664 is 8.15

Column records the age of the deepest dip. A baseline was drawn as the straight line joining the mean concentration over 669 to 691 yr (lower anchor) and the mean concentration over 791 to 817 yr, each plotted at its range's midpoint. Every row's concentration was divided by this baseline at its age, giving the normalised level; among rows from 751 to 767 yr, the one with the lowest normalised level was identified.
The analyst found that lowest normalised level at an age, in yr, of 752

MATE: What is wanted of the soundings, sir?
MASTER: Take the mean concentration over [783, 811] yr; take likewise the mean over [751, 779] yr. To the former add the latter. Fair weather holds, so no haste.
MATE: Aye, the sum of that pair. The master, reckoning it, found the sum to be 15.7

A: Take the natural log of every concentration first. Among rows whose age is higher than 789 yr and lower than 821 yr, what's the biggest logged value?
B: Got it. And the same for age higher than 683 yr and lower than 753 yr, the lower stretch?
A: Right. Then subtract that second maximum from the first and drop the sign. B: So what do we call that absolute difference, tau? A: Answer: 0.20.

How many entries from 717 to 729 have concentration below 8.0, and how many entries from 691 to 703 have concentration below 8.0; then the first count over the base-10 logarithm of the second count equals 17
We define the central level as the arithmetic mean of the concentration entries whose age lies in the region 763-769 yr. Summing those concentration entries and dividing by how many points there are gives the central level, 7.85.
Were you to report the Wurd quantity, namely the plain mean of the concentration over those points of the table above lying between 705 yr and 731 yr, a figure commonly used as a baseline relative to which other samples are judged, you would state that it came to 7.97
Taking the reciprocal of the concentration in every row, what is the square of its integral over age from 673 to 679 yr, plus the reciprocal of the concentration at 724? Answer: 0.76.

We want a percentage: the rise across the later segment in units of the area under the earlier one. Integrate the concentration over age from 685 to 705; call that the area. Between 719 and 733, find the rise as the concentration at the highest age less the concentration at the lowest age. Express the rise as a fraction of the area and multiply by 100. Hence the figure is -1.66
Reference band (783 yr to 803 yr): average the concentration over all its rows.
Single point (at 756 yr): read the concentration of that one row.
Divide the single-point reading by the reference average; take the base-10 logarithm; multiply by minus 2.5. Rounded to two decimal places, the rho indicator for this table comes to 0.14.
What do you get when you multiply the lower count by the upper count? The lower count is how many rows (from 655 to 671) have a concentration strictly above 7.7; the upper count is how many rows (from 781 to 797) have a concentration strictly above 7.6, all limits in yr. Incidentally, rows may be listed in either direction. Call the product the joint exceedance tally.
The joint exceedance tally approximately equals 32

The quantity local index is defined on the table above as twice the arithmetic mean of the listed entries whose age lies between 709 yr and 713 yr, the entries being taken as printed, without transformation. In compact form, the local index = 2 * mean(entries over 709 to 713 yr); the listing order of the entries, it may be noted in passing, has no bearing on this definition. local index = 19.9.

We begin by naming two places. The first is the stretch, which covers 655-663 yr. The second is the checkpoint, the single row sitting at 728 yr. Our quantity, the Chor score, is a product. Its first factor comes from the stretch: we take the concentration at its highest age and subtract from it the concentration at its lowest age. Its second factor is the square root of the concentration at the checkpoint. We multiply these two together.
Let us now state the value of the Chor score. 1.2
